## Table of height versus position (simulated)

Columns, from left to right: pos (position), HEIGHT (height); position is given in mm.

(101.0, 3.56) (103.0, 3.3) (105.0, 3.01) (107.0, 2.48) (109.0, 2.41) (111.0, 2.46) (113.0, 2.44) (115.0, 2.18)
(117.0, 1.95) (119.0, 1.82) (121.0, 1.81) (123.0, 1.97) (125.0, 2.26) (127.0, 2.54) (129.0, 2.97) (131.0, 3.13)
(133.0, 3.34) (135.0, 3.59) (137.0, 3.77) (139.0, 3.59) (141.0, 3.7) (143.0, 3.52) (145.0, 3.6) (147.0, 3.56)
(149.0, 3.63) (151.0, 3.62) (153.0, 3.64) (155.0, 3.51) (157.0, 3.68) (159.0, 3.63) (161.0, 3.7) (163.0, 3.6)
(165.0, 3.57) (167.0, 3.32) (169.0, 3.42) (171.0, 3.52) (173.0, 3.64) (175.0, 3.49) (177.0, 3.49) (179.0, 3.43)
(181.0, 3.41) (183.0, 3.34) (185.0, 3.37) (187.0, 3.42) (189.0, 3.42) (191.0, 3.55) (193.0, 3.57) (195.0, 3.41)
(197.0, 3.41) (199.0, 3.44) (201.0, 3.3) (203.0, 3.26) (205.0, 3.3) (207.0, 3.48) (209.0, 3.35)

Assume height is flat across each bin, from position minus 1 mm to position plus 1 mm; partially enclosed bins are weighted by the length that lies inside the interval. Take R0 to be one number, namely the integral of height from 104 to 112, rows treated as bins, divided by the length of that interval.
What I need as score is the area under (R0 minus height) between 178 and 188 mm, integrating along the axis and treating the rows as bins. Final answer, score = -8.0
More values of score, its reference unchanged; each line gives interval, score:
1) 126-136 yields -5.2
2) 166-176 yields -8.9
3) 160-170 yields -9.3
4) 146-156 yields -10.0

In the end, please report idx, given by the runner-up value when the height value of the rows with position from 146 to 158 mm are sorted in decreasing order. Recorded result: 3.64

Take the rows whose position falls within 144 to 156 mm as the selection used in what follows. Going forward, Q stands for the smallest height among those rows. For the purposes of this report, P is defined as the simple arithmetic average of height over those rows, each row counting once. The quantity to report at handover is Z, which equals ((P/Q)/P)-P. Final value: -3.31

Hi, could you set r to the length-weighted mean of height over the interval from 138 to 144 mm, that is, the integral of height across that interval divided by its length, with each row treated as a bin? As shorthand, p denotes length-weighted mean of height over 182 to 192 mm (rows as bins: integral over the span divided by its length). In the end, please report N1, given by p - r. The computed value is -0.2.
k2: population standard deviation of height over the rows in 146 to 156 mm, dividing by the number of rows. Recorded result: 0.05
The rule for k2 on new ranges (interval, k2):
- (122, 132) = 0.43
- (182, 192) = 0.07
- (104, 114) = 0.23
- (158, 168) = 0.13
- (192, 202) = 0.09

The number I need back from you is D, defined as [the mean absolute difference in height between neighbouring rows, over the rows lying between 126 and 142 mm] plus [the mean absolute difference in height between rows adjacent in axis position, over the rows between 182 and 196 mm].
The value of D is 0.282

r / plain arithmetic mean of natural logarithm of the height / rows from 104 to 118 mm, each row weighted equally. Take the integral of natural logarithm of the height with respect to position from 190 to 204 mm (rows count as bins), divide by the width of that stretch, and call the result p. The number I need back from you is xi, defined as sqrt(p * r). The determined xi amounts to 1.04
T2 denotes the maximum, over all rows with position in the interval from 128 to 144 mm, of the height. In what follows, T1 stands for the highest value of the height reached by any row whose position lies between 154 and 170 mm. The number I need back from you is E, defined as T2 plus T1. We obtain 7.5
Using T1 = 3.7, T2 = 3.77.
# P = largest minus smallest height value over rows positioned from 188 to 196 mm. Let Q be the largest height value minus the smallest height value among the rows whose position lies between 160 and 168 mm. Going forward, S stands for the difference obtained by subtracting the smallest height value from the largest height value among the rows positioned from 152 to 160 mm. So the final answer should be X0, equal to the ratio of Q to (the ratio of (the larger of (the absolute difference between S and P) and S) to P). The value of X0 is 0.36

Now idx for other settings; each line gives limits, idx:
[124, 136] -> 3.34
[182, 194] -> 3.55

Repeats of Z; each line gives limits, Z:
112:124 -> -1.48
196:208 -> -3.06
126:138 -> -2.83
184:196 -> -3.16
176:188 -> -3.11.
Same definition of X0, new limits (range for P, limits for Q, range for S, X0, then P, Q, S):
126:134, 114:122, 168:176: 0.51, 0.80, 0.4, 0.22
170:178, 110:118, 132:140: 0.18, 0.15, 0.5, 0.43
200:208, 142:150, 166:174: 0.08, 0.22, 0.1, 0.32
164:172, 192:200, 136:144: 0.16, 0.25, 0.2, 0.25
